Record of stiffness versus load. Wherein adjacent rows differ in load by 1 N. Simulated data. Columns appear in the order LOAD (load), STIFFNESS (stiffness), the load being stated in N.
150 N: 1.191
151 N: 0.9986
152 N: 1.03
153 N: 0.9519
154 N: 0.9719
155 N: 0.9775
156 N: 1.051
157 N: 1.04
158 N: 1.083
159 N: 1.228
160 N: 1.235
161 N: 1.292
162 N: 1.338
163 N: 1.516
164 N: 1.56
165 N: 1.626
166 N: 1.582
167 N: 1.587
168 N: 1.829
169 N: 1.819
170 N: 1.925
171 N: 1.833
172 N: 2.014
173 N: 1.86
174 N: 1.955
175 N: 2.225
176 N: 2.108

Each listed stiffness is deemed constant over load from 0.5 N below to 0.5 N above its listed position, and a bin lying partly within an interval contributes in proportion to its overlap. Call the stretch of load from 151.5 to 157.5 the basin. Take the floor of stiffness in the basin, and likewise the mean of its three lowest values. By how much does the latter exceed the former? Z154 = 0.02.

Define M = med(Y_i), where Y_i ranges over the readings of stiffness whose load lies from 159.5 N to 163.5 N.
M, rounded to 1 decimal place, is 1.3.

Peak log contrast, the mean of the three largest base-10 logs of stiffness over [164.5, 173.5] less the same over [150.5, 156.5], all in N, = 0.27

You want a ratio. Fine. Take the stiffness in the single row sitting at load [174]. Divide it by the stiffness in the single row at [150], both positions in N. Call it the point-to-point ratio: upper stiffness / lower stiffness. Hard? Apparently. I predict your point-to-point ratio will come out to 1.64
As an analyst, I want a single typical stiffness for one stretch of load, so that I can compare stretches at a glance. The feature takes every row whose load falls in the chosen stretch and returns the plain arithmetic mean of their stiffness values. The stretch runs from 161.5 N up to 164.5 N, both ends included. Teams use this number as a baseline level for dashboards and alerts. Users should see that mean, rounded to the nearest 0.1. 1.5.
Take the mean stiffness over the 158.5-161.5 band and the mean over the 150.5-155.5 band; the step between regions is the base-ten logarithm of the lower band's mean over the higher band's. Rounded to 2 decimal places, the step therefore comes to -0.10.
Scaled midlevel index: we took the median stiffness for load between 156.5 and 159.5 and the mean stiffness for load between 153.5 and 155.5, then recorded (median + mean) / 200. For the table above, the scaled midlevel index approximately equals 0.0103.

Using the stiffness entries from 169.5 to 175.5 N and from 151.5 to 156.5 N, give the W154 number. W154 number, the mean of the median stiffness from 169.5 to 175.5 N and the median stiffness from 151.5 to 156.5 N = 1.46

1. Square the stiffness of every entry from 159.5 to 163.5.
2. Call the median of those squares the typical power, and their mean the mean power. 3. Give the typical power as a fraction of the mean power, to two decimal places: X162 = 0.95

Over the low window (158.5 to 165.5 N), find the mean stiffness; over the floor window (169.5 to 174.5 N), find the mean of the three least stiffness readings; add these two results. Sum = 3.27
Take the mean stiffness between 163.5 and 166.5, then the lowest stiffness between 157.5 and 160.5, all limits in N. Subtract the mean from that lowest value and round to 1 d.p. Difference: -0.5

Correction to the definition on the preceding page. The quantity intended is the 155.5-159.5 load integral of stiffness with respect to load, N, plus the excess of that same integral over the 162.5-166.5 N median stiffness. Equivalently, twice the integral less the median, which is 7.2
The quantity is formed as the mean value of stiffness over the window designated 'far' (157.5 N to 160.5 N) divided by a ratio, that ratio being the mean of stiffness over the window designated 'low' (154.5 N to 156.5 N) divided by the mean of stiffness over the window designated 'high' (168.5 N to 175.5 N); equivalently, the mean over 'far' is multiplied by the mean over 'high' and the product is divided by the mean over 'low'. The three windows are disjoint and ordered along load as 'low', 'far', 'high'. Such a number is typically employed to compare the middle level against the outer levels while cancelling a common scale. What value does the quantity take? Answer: 2.27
